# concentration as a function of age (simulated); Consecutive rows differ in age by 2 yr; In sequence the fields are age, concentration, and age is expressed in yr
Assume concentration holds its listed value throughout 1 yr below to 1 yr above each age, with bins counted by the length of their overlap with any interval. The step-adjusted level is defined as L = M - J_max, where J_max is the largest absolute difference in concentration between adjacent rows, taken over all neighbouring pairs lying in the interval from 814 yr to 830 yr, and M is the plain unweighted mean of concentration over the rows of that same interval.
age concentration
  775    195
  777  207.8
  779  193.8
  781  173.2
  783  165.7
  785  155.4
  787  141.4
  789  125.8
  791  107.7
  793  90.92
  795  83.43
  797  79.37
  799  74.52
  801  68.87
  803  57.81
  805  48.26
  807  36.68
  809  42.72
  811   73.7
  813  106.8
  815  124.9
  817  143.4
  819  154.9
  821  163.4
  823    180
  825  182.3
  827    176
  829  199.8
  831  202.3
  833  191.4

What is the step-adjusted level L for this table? 142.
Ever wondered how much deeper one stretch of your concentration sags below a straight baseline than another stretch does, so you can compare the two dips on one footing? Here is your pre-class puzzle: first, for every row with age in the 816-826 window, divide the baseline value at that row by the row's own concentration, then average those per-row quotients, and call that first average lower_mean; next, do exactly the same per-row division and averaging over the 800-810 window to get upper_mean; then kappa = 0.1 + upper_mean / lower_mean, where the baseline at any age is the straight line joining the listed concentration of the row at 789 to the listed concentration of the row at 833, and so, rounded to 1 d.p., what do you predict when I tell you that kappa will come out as 3.0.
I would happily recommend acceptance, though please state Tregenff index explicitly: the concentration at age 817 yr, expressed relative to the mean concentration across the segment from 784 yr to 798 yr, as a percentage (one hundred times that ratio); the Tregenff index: 128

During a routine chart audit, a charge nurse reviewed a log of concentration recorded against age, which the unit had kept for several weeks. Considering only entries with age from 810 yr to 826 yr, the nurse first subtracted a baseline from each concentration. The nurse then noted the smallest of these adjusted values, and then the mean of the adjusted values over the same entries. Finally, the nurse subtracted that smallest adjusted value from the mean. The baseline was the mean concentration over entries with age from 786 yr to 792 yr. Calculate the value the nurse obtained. 67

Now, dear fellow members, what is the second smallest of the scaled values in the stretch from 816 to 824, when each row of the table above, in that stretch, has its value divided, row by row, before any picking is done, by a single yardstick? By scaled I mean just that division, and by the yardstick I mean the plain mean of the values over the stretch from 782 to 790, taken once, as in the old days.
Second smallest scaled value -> 1.1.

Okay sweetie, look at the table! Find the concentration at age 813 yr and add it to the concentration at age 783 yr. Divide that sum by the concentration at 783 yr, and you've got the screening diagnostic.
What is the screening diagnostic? 1.64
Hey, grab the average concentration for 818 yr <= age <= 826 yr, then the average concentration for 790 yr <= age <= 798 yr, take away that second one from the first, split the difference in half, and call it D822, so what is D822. 40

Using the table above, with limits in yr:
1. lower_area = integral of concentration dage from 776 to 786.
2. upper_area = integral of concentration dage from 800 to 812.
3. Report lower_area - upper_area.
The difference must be 1136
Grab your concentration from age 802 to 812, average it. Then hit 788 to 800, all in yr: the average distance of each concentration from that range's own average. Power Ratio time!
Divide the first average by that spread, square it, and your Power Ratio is 11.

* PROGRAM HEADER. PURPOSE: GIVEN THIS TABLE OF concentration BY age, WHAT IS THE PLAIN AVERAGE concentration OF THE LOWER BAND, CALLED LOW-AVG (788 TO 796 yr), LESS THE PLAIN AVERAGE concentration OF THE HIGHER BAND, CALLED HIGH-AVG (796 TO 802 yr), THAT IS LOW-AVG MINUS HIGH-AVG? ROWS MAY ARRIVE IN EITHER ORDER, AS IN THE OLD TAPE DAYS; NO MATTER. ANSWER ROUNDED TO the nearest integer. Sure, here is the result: 28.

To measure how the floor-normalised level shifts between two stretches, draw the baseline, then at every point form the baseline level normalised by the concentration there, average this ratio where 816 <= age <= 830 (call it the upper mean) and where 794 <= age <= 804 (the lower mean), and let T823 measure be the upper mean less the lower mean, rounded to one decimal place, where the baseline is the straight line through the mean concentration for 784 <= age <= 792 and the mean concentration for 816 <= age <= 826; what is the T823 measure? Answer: -1.0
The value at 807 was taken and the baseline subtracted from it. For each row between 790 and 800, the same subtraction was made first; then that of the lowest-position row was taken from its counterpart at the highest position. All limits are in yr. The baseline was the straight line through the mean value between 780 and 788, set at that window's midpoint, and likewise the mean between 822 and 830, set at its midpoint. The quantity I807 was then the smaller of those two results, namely -136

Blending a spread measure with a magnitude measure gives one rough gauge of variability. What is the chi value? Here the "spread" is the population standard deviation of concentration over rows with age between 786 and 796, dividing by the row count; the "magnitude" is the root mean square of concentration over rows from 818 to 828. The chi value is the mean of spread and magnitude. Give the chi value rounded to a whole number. 97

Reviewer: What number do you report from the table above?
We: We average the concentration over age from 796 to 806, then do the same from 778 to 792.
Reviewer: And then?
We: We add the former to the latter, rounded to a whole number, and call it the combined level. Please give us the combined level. 218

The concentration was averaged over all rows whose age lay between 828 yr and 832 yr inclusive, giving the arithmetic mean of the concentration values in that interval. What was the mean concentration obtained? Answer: 201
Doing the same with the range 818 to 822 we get 159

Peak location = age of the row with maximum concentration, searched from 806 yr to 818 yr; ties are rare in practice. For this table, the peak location 817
